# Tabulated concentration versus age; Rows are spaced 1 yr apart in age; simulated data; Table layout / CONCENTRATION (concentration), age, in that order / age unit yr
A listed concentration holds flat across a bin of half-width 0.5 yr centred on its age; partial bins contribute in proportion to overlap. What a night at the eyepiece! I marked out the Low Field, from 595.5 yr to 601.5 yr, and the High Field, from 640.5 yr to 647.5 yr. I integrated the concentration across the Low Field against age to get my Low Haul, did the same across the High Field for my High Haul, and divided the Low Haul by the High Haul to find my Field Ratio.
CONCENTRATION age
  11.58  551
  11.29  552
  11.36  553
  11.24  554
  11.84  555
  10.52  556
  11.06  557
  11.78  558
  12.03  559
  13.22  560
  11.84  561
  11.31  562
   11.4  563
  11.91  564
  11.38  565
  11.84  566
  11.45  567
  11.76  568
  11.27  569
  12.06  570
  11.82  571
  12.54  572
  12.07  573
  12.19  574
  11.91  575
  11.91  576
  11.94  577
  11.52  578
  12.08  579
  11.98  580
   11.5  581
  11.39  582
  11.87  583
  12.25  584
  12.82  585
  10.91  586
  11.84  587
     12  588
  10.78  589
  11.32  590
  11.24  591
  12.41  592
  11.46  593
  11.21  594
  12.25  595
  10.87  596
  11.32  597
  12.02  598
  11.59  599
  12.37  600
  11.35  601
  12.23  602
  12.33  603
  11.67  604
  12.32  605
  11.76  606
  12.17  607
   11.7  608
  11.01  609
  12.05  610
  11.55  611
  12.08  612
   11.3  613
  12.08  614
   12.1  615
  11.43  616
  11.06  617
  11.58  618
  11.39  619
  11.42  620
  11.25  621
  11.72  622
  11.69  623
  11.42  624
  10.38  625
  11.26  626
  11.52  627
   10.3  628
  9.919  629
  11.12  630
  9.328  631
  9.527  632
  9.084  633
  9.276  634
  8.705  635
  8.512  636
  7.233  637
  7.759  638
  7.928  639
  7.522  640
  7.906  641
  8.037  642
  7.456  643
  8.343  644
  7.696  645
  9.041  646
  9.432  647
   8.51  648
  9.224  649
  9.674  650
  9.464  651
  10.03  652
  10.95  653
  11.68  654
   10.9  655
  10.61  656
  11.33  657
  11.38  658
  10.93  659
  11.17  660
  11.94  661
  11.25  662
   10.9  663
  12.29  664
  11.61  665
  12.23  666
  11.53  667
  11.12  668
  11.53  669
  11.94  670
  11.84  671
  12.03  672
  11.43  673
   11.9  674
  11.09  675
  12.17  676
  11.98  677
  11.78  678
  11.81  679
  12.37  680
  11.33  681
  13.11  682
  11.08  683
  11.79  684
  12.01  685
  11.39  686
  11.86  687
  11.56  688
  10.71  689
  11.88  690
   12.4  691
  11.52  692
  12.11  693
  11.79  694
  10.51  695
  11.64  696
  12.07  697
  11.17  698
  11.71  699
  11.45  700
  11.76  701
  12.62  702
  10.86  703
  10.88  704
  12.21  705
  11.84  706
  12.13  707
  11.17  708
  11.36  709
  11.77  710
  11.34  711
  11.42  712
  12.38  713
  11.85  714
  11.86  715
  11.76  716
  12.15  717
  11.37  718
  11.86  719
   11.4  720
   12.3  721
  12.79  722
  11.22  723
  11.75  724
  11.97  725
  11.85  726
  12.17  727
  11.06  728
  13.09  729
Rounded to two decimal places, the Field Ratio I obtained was 1.20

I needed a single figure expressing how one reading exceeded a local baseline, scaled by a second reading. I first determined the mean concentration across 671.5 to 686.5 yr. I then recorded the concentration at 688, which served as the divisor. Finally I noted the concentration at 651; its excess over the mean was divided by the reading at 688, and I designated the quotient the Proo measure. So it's -0.20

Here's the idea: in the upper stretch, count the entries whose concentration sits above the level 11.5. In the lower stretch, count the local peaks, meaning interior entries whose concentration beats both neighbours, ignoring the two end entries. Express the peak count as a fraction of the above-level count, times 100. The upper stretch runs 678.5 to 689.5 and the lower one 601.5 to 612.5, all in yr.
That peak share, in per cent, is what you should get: 57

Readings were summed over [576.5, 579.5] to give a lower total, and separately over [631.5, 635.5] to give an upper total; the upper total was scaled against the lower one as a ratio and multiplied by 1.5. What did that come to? 1.5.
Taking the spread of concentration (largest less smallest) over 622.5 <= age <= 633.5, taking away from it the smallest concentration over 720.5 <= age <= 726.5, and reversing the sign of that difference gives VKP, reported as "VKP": 8.61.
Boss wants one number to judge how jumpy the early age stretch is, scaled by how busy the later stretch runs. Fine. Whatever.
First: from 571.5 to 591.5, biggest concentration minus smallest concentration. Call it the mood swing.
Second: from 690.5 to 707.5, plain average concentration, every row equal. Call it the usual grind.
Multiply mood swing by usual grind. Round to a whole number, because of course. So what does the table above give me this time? 24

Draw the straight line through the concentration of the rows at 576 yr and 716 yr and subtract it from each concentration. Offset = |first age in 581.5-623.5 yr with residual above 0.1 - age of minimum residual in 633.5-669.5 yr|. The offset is 53 yr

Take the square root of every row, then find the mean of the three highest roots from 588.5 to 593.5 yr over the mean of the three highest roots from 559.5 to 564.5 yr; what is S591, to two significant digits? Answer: 0.98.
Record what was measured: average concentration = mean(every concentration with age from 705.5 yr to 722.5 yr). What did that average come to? 11.8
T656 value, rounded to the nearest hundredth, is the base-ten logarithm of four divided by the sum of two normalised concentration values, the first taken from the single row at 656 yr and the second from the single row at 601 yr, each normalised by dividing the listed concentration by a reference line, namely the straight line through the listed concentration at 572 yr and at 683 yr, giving 0.33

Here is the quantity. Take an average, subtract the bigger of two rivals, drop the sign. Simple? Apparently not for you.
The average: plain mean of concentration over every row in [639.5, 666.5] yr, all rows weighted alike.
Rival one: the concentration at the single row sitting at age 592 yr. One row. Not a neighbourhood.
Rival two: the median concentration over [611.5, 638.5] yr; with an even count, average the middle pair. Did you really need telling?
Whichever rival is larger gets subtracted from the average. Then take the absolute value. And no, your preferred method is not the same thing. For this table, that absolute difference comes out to 2.35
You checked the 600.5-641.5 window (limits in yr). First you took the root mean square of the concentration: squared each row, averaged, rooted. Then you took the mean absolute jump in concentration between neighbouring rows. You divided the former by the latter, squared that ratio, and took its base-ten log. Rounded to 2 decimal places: 2.59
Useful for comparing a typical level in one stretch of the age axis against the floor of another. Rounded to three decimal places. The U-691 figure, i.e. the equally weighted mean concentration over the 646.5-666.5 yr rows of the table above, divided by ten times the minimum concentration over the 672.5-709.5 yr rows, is 0.103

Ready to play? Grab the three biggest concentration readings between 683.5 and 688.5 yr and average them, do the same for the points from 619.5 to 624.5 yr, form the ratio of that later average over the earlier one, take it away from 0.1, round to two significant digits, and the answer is -0.92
